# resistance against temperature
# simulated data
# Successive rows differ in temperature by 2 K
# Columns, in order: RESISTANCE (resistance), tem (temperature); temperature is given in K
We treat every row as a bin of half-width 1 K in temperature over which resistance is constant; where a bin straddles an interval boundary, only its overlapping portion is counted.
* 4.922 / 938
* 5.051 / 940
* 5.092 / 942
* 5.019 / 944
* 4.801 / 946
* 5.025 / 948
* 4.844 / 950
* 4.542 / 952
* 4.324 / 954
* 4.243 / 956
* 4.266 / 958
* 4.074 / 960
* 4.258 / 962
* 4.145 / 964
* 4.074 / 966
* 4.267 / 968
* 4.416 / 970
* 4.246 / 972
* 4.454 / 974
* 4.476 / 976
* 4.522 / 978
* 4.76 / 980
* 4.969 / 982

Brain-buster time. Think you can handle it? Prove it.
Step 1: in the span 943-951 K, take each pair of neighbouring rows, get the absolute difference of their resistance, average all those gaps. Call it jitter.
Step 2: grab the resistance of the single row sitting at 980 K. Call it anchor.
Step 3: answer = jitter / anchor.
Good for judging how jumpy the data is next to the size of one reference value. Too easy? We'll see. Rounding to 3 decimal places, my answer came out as 0.044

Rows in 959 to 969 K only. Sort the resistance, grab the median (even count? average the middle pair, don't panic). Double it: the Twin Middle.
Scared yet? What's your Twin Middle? 8.29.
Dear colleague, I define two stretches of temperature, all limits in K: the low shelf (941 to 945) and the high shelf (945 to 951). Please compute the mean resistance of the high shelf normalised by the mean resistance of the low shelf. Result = 0.97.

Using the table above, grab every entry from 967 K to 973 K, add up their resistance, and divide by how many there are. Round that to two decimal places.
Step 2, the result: 4.31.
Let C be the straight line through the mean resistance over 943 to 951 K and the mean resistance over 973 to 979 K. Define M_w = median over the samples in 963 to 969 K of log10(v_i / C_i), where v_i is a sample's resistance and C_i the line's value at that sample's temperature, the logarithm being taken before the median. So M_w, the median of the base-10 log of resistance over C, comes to -0.0514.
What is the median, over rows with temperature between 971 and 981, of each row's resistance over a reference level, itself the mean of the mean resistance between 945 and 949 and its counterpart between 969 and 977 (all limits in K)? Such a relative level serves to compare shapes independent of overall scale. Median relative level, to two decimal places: 0.96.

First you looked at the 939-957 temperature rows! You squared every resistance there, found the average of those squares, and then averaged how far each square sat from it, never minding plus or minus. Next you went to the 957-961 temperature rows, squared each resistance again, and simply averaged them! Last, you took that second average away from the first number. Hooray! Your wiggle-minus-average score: -15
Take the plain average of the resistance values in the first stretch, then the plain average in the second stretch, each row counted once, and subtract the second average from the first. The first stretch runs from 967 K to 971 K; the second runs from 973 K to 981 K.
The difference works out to -0.2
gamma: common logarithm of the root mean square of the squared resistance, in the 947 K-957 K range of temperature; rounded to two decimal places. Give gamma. 1.33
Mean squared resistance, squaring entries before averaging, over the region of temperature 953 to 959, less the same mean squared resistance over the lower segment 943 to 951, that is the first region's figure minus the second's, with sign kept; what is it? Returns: -6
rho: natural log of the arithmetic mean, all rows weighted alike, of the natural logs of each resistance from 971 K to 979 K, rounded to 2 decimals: 0.40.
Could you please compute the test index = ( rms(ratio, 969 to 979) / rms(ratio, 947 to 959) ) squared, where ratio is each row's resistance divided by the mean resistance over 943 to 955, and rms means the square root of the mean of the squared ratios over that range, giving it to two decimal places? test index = 0.95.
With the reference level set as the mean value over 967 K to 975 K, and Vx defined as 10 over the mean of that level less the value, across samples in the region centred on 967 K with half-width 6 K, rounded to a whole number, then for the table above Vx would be 90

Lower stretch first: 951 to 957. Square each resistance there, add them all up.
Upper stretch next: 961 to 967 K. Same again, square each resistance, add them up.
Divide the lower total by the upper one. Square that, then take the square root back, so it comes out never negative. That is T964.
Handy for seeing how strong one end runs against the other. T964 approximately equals 1.1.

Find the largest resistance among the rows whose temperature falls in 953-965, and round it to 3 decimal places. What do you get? 4.324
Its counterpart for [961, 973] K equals 4.416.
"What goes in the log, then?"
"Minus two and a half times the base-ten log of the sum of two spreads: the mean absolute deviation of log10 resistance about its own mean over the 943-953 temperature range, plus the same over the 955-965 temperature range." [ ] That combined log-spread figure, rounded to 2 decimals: 4.25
